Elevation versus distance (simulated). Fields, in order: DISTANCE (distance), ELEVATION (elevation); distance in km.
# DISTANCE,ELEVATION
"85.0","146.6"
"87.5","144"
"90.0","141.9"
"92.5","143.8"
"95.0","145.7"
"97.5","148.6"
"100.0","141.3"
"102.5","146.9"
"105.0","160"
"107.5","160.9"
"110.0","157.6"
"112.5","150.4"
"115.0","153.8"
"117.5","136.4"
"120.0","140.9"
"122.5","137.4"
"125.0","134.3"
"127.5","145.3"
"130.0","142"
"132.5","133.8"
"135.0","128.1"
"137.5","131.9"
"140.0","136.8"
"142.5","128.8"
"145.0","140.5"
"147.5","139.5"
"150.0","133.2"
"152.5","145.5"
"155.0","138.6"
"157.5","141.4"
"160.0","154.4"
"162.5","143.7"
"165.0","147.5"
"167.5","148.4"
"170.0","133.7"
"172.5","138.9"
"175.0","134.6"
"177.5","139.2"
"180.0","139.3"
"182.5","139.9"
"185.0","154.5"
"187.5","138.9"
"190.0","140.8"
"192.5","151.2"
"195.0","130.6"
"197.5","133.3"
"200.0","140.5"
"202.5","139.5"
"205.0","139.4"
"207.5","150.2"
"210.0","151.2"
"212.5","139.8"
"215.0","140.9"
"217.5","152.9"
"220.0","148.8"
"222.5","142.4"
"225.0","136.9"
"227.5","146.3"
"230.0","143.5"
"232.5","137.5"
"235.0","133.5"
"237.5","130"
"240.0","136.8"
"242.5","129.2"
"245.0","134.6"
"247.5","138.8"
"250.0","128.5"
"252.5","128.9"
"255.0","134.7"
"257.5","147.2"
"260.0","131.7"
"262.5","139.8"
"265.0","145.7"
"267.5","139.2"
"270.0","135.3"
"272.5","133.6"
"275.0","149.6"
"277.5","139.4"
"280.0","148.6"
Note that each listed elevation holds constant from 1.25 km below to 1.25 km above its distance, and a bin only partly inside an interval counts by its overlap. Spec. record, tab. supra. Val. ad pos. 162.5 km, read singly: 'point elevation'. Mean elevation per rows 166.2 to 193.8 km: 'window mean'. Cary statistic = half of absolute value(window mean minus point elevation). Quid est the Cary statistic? 1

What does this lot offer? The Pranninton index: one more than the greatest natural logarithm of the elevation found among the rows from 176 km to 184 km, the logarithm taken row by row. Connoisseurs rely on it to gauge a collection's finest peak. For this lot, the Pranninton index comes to 5.94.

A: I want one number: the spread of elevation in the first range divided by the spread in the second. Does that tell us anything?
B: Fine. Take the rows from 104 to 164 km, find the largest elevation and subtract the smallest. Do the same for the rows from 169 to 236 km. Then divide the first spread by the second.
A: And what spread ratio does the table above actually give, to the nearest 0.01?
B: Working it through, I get 1.37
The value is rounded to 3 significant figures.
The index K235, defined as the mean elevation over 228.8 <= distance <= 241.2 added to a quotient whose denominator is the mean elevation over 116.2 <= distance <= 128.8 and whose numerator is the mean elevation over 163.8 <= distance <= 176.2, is 137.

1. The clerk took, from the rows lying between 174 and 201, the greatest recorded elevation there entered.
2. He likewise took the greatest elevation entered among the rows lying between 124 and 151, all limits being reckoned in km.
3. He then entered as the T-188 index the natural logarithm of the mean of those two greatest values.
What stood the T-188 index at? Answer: 5.01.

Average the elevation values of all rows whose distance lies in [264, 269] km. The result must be 142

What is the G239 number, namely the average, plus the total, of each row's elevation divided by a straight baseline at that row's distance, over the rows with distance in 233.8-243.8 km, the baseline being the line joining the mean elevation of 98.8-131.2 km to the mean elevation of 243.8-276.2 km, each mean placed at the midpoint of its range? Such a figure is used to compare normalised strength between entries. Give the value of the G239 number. 4.77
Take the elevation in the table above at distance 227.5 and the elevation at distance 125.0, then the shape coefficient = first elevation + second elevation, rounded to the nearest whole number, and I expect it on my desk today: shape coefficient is 281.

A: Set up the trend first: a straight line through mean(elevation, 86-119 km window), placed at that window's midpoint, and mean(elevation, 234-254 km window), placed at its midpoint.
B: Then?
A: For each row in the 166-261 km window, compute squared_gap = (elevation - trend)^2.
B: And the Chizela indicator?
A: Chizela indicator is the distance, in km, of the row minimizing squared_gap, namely 187.5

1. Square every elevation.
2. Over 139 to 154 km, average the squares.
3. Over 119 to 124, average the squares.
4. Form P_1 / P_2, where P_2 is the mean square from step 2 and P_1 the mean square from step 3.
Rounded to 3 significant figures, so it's 1.02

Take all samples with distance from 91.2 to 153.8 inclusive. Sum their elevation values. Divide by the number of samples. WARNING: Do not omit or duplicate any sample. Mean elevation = 143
